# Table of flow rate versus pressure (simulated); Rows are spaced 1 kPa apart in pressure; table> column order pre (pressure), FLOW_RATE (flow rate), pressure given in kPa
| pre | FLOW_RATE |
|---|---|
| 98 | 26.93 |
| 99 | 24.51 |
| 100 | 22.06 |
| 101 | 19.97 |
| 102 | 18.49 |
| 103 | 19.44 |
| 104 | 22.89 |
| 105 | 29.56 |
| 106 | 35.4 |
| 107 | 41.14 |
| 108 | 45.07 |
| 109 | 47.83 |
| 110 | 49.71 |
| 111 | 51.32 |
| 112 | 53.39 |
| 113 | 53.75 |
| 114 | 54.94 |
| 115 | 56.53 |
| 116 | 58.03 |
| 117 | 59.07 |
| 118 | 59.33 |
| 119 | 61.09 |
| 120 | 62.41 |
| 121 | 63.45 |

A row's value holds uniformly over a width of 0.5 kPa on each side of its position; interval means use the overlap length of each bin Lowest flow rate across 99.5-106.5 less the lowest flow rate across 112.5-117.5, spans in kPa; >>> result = -35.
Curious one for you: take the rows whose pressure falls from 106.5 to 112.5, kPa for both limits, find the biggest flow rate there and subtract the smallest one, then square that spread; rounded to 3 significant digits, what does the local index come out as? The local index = 150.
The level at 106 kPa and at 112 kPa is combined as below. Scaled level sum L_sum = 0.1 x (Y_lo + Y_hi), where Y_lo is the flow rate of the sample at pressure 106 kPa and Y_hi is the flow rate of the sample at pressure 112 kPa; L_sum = 8.9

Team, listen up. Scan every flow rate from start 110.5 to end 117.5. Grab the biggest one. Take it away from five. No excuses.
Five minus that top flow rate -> -54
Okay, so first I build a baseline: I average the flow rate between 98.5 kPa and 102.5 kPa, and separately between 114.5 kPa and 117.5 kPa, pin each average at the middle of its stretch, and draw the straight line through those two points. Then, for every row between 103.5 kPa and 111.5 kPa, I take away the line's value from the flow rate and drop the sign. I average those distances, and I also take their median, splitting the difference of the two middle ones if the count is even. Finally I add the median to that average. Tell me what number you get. 10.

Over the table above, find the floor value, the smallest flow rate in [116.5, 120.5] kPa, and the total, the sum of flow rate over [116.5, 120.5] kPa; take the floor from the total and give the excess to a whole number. 183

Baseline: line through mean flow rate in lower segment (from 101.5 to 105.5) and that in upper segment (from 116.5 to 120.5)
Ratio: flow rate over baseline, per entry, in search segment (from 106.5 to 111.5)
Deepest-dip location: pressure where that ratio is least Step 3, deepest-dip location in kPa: 111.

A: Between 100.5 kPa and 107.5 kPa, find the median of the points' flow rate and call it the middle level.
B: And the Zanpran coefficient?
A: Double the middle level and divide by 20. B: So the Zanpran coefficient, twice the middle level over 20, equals 2.3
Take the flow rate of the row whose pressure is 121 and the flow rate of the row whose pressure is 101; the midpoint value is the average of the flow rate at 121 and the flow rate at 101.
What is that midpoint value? 42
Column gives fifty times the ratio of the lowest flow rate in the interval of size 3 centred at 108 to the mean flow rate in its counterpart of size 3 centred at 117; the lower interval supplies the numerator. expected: 35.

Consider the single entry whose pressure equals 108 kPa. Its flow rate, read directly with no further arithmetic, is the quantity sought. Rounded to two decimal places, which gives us 45.07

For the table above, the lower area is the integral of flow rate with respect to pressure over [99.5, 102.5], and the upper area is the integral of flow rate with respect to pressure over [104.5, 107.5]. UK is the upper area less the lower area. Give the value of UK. 46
